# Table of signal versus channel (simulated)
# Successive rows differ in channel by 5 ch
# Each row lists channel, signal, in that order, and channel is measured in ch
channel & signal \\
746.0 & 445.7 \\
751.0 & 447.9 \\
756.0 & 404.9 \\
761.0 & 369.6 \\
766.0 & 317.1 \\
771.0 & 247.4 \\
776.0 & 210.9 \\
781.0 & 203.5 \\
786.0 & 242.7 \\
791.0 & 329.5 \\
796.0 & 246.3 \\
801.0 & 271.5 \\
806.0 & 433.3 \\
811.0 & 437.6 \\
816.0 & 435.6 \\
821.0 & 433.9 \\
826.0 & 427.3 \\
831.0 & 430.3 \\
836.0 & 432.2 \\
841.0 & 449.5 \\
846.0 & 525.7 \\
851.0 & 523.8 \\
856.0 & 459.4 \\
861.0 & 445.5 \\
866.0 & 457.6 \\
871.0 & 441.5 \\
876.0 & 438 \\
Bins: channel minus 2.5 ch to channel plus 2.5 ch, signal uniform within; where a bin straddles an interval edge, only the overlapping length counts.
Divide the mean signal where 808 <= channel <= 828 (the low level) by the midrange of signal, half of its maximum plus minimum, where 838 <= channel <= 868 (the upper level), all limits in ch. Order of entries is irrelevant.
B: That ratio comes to 0.89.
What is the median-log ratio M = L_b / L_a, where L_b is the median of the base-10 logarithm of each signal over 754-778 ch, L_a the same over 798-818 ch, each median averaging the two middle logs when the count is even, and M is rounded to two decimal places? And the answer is 0.95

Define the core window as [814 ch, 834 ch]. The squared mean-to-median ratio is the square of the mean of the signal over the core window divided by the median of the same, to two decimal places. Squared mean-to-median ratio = 1.00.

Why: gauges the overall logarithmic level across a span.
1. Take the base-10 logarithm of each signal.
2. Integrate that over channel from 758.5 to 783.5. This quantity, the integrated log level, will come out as 60.5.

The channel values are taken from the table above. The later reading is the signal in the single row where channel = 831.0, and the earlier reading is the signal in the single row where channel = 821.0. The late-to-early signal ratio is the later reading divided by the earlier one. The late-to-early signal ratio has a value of 1.0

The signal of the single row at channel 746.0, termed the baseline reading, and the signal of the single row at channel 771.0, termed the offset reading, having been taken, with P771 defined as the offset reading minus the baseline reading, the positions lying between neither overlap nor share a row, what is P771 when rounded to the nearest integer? -198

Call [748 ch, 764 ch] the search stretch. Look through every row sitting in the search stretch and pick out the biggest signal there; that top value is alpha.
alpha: 447.9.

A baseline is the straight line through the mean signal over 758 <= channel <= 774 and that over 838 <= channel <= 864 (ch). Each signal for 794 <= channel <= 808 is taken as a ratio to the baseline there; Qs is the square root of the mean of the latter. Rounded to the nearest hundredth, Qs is 0.91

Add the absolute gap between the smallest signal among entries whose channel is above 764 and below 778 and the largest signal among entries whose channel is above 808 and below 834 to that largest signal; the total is 664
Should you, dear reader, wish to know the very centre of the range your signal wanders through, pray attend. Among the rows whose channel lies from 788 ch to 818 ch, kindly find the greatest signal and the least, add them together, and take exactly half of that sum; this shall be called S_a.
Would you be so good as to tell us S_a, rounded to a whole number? 342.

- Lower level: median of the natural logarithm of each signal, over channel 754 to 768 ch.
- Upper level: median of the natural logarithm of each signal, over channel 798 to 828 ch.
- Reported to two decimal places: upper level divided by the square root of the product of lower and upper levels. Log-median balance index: 1.01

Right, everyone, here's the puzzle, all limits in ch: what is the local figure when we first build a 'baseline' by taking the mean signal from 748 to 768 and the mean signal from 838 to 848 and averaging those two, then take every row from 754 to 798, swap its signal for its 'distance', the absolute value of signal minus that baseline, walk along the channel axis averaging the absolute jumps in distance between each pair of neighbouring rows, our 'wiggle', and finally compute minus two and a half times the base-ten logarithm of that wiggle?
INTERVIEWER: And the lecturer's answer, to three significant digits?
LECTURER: -4.28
